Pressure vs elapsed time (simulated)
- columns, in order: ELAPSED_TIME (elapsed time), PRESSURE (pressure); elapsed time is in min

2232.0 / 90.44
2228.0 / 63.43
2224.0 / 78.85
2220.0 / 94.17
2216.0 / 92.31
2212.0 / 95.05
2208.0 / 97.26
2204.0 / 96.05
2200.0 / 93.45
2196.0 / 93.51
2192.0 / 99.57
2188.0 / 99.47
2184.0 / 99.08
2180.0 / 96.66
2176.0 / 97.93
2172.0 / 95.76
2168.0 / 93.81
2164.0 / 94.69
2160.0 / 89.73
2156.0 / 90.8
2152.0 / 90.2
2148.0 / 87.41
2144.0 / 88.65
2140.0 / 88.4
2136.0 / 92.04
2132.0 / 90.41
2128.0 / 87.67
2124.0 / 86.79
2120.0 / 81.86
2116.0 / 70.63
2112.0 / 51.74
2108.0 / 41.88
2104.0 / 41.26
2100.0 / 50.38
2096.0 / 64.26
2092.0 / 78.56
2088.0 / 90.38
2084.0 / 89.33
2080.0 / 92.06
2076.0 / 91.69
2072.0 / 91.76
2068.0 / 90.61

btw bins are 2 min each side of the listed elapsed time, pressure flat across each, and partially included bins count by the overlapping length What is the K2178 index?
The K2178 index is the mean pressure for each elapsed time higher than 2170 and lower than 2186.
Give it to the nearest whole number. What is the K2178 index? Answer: 97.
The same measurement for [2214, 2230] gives 82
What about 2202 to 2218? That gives 95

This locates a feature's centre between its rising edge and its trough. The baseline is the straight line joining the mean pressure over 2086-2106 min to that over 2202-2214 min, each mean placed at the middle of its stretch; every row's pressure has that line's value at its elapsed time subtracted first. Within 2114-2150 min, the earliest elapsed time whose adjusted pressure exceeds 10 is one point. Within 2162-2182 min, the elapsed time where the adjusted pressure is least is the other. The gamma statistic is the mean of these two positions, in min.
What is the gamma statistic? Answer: 2150 min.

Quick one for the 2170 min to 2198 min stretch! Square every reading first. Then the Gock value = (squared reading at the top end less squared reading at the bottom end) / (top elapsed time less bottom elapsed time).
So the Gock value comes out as -18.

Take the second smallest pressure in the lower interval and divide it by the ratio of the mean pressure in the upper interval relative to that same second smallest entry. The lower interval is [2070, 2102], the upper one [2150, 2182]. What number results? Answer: 44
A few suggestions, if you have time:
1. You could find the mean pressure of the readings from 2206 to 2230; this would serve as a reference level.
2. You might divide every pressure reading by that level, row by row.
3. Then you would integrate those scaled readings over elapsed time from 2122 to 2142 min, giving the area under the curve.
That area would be 20.5 min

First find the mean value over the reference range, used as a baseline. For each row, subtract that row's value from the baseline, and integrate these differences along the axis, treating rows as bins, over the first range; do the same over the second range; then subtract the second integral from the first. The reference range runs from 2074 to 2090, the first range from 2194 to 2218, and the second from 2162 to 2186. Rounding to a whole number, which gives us 41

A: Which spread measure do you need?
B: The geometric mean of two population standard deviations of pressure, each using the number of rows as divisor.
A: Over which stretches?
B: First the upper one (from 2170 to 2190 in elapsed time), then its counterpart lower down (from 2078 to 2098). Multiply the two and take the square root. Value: 3.8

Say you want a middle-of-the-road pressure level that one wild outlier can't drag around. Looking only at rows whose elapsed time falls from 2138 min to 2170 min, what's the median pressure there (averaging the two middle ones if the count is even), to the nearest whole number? 90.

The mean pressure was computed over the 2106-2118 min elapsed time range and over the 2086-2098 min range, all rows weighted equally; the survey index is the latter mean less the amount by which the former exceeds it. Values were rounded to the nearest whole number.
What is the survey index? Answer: 101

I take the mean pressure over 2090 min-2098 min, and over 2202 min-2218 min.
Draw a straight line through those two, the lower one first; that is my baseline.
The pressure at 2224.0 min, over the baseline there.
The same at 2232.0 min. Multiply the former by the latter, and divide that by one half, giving 1.5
